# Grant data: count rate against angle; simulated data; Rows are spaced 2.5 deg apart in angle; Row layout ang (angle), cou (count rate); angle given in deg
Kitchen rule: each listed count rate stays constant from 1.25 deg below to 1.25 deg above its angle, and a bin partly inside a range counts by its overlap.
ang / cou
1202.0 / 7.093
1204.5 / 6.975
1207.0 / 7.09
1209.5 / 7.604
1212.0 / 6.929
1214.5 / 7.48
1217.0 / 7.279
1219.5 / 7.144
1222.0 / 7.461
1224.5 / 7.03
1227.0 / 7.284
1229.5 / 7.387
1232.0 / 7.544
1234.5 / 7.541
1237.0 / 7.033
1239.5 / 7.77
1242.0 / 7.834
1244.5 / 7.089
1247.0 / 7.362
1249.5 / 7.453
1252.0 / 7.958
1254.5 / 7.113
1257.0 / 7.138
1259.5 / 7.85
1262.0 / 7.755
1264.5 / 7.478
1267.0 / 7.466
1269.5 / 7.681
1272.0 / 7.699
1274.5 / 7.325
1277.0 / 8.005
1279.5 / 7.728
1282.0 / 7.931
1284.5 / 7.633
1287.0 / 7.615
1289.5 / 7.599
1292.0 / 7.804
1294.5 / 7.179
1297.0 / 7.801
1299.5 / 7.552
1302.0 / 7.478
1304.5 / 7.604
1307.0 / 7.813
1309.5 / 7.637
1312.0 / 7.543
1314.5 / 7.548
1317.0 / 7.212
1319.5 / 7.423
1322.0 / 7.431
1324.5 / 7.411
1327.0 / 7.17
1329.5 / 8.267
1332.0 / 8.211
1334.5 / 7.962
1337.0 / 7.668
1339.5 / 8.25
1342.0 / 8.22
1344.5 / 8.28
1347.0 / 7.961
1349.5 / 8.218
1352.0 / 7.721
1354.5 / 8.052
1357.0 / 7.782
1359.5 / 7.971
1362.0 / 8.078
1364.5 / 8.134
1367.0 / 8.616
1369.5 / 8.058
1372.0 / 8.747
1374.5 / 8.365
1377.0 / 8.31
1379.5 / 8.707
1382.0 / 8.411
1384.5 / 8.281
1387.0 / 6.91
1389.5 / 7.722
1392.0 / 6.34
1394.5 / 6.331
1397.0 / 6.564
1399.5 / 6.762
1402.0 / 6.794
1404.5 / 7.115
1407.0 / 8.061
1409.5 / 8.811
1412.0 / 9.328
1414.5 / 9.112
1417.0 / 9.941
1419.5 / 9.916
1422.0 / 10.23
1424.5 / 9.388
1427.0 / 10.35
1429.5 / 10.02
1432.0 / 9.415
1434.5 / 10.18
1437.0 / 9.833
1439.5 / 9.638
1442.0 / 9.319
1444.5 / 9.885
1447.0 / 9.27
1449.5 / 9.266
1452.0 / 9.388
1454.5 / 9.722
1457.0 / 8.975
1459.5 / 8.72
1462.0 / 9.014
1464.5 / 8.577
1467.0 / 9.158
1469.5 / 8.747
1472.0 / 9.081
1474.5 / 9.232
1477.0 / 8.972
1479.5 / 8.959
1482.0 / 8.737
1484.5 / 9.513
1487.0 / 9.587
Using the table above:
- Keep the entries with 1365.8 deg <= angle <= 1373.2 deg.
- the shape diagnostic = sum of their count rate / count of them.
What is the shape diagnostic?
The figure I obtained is 8.5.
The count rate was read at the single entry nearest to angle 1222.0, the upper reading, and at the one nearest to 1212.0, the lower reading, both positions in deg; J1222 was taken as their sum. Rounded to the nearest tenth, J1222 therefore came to 14.4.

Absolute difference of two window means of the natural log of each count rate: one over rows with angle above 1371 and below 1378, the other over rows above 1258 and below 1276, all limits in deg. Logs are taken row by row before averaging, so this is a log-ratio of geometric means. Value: 0.11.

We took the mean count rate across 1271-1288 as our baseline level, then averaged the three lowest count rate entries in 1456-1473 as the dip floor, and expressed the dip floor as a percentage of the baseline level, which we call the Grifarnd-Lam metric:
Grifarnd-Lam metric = 113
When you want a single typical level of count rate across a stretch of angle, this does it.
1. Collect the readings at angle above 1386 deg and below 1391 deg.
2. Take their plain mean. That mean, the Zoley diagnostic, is 7.3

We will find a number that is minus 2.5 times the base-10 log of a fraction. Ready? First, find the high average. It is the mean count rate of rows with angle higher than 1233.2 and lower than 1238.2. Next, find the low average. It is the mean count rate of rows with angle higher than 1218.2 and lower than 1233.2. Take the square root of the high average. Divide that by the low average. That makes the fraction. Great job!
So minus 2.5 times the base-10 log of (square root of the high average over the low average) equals 1.08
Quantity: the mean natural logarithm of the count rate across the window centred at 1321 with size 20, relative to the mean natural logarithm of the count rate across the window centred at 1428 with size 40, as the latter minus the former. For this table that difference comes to 0.25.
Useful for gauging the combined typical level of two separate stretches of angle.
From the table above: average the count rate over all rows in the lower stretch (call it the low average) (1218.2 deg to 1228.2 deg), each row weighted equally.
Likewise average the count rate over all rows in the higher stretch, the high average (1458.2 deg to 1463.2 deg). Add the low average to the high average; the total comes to 16.1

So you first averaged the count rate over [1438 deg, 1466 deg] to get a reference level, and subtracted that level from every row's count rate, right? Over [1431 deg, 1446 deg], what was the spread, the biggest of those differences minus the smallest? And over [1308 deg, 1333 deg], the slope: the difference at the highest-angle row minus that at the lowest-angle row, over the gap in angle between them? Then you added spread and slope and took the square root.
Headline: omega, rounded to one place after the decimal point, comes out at 0.9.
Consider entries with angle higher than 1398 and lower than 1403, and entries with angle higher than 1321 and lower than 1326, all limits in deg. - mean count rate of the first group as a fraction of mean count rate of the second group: 0.91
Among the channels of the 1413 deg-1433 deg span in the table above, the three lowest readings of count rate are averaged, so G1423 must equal 9.3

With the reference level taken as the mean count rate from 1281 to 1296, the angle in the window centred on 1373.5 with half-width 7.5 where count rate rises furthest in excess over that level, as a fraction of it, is 1372.0 deg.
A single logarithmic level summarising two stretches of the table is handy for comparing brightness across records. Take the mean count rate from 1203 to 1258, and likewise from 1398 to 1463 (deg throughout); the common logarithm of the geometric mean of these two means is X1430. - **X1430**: 0.914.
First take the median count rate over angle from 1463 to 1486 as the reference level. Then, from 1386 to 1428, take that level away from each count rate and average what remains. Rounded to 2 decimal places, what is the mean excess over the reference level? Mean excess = -0.76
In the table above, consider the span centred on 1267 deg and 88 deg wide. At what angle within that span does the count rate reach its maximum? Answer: 1277.0 deg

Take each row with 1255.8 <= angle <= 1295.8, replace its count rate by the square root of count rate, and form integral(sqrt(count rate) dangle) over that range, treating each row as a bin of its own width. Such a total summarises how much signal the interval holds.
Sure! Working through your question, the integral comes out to 110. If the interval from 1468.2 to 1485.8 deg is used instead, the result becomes 53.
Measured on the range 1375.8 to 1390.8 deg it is 43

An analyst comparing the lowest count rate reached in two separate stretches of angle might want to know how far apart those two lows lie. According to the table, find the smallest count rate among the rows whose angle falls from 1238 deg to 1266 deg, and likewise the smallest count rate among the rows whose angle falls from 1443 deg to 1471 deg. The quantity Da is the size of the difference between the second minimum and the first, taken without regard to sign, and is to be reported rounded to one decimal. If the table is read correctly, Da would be 1.5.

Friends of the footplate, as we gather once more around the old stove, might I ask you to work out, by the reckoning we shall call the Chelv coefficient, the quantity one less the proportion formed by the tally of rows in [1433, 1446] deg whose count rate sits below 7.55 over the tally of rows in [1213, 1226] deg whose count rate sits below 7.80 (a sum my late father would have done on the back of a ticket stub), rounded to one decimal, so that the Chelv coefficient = 1.0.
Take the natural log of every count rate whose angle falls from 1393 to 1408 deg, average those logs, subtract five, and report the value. -3.07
